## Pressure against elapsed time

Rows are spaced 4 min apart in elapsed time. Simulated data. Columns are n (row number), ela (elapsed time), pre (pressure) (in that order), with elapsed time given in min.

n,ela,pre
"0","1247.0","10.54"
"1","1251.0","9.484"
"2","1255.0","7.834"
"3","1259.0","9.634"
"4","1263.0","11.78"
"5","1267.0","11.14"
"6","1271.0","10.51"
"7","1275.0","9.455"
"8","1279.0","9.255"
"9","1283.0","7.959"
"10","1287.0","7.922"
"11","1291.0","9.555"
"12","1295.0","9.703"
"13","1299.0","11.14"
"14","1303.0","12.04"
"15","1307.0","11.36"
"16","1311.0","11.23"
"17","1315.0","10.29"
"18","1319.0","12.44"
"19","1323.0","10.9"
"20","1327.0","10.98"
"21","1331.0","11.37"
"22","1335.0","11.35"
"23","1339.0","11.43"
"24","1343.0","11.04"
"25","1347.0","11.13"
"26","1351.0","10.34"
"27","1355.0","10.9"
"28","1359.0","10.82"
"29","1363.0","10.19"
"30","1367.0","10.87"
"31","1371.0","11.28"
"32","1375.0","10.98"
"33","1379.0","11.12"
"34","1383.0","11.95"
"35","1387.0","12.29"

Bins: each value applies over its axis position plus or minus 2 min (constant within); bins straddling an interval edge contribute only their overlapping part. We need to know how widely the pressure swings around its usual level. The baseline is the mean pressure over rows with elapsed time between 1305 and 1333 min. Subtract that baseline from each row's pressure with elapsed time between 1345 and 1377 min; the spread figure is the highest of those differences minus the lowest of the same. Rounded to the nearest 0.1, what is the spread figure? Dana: 1.1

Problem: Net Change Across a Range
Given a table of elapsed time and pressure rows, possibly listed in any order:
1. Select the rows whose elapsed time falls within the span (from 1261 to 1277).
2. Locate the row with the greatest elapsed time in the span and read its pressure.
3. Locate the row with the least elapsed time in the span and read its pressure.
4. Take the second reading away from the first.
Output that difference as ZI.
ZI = -2.3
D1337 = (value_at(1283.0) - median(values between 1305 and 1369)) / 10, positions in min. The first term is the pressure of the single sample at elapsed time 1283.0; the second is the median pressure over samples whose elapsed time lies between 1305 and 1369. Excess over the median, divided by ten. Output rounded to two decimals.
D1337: -0.31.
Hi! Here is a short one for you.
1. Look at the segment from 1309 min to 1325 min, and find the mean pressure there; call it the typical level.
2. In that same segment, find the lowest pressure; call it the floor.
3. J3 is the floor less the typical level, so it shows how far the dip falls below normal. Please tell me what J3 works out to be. -0.9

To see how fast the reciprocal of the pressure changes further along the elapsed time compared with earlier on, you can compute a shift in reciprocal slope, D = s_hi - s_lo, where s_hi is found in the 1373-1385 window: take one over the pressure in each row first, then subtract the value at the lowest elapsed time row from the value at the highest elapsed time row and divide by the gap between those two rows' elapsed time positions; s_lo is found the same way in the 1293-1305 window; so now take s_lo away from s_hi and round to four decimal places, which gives 0.0016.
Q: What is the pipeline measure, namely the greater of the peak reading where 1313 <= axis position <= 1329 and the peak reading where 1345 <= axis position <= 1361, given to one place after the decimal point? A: 12.4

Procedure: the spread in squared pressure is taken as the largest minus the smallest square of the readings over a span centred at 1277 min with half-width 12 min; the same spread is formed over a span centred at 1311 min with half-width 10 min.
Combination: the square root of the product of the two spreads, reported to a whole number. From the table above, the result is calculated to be 55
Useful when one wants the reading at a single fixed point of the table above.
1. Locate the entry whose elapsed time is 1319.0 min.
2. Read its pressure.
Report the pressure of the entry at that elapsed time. 12.44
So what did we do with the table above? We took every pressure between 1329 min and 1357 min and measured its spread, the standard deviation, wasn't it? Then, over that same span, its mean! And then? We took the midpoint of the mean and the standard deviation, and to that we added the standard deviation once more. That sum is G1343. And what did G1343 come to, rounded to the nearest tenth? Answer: 6.1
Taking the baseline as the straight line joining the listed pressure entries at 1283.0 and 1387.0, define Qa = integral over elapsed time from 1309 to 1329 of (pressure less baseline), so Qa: 34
